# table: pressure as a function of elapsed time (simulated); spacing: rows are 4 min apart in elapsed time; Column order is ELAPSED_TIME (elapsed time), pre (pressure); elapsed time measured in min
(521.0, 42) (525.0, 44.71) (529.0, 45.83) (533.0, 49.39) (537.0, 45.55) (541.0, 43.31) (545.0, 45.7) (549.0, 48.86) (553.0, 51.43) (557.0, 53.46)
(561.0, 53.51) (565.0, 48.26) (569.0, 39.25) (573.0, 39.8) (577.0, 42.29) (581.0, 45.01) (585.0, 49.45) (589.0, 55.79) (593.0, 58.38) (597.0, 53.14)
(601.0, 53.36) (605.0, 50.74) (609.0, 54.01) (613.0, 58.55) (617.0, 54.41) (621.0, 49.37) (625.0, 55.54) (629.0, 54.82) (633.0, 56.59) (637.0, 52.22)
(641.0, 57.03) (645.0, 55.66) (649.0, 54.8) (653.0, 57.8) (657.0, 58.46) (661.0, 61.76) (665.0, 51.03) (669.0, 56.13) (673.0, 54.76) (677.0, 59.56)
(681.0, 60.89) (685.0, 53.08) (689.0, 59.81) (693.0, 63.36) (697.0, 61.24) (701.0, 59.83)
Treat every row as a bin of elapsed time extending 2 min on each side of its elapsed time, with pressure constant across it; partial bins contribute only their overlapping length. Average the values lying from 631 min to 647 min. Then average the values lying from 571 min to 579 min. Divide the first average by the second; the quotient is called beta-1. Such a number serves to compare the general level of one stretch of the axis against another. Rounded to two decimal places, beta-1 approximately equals 1.35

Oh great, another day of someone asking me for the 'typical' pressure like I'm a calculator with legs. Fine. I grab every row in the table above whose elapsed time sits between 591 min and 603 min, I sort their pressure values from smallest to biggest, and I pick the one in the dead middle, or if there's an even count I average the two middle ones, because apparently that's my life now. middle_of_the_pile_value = 53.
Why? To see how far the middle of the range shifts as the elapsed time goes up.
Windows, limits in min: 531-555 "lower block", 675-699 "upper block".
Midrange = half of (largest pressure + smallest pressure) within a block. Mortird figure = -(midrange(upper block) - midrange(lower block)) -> -11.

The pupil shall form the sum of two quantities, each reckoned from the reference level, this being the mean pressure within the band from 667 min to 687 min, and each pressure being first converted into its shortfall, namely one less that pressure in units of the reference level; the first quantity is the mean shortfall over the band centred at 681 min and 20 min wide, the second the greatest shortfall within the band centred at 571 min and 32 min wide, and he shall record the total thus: 0.30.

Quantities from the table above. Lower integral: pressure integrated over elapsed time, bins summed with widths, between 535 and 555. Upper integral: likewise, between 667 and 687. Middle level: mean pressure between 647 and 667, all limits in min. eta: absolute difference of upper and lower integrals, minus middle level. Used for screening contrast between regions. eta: 142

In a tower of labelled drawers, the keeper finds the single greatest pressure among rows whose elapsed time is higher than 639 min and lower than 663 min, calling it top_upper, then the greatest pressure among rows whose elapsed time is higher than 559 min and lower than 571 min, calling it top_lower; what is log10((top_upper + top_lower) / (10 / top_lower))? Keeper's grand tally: 2.79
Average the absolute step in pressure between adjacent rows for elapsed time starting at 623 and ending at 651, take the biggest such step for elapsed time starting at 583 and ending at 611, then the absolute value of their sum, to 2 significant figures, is 8.7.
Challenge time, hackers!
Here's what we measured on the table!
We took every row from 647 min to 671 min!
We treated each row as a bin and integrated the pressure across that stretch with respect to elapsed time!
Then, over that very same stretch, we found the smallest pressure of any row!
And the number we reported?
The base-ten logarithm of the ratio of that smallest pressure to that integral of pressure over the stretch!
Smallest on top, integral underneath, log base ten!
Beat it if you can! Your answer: -1.43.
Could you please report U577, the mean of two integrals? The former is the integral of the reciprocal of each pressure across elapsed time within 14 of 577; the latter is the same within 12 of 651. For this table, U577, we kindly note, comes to 0.52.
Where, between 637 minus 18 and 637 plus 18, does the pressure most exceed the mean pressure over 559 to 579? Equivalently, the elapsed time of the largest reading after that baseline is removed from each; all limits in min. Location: 653.0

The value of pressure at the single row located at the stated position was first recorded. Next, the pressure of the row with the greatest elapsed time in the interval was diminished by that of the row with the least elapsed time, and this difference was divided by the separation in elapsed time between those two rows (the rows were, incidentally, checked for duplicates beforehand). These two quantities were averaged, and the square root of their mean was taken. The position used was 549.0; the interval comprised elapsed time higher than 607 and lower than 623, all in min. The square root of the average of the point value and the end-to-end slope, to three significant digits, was 4.92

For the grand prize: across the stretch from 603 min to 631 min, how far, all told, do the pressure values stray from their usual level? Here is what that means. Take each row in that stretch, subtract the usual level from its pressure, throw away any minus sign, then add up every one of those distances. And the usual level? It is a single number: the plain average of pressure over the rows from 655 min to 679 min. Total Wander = 24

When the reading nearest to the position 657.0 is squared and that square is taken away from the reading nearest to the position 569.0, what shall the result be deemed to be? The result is -3378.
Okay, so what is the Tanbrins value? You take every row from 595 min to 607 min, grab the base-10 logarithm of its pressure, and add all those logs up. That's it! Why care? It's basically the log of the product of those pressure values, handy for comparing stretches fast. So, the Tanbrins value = 5.16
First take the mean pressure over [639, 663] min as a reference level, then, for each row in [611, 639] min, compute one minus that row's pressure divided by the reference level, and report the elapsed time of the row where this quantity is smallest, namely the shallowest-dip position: 613.0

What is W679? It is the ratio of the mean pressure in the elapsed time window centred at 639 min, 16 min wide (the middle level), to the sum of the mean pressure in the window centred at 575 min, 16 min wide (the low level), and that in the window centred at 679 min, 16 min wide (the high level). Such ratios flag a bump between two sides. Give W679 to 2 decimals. 0.56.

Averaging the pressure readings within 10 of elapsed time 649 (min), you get 57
